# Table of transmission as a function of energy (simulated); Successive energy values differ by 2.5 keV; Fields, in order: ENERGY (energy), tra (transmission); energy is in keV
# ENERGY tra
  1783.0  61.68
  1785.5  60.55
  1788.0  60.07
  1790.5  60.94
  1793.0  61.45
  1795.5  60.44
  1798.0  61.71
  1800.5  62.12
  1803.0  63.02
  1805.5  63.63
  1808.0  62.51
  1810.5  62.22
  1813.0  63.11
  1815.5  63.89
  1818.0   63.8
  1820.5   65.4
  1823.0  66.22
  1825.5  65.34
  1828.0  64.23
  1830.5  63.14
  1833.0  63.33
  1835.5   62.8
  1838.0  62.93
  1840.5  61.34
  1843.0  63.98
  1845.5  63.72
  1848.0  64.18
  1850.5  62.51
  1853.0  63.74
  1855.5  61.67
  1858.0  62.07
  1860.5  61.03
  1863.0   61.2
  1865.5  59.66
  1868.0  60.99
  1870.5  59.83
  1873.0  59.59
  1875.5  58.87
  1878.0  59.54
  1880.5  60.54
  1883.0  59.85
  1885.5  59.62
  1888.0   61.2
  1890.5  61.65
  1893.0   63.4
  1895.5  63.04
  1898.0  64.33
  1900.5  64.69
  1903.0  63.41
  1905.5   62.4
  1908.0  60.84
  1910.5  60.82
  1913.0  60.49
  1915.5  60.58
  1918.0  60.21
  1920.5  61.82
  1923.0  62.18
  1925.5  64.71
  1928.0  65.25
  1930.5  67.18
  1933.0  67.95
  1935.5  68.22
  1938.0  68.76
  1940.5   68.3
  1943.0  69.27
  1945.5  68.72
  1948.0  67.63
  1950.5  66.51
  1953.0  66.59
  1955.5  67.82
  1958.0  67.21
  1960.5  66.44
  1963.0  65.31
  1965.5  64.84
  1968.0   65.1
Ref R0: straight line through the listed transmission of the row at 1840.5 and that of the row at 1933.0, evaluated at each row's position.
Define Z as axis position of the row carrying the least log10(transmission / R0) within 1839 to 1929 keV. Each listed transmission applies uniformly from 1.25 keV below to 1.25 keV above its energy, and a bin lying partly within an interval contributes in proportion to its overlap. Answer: 1918.0 keV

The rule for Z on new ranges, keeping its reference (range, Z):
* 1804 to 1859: 1855.5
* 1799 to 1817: 1810.5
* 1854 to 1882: 1875.5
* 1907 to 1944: 1918.0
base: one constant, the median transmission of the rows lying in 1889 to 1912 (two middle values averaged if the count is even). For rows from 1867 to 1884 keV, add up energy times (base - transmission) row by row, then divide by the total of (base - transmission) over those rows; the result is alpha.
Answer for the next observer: 1875.7 keV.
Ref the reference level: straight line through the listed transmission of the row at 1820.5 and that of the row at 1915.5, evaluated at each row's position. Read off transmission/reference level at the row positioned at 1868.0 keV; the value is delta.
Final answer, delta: 0.97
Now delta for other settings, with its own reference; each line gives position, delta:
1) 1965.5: 1.12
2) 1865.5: 0.95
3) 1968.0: 1.12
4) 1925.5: 1.08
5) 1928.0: 1.09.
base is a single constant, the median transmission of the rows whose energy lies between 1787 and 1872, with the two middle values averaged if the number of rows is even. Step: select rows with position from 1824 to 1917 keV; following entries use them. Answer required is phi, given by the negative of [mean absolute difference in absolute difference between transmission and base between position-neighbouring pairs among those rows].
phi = -0.68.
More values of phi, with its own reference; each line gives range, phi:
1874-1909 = -0.79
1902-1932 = -0.81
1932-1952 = -0.71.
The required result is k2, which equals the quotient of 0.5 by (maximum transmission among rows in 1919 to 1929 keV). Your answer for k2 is 0.0077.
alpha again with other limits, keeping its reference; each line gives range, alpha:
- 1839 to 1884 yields 1872.2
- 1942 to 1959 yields 1949.8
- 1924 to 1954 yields 1940.2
